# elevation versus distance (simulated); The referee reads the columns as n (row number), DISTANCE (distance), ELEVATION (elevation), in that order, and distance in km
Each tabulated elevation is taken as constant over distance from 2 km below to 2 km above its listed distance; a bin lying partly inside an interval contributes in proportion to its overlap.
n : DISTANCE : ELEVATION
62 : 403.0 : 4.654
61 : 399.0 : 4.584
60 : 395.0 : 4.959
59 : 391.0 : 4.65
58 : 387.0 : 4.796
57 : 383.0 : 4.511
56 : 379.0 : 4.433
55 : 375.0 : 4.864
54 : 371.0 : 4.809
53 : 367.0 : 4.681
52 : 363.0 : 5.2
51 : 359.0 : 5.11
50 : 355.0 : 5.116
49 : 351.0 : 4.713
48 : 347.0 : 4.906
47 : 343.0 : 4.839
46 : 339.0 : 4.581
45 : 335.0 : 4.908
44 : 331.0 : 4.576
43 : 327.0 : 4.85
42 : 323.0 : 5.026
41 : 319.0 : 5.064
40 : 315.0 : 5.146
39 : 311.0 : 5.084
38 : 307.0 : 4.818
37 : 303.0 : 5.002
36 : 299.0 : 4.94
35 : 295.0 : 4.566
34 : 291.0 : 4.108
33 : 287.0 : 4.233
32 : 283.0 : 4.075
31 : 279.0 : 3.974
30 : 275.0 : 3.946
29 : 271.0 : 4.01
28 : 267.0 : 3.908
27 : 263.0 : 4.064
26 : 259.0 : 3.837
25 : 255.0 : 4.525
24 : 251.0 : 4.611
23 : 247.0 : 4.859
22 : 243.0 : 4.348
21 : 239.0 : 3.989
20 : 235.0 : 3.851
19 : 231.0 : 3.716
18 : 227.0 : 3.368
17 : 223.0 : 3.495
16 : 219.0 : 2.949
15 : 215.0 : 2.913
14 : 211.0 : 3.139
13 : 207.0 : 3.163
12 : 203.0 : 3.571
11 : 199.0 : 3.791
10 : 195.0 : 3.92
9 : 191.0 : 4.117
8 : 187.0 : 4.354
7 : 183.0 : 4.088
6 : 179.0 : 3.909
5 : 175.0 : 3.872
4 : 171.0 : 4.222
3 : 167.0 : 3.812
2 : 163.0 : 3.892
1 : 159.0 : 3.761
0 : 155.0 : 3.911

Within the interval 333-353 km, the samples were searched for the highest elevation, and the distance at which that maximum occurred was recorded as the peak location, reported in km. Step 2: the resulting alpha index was 335.0 km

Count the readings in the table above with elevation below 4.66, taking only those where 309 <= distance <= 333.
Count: 1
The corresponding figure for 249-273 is 6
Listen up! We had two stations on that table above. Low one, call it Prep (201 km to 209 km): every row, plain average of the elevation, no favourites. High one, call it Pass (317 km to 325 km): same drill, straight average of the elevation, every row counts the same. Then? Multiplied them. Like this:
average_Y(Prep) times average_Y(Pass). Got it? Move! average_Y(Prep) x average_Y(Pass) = 17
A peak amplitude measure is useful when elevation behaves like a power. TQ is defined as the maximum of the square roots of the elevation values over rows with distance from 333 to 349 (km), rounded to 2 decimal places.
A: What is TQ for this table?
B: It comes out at 2.22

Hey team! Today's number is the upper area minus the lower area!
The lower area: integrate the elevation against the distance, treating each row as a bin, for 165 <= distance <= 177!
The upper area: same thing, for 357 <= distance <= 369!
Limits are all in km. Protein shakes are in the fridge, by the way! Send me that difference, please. 12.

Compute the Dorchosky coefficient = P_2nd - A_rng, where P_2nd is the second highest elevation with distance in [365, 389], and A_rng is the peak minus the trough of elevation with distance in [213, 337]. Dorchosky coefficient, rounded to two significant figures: 2.6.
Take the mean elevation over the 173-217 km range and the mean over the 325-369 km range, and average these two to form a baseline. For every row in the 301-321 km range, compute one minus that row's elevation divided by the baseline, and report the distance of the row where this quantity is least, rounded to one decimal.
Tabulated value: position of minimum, 315.0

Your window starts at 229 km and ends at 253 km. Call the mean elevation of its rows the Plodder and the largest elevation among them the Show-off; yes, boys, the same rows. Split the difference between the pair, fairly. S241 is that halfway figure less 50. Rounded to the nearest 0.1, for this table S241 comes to -45.5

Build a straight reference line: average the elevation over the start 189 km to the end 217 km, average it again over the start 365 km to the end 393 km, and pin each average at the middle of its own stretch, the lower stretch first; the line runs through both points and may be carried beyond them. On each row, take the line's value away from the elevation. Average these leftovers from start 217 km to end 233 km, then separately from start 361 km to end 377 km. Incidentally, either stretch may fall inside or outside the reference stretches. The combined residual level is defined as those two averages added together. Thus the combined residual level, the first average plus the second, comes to 0.00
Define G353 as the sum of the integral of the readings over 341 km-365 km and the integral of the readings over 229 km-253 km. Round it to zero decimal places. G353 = 221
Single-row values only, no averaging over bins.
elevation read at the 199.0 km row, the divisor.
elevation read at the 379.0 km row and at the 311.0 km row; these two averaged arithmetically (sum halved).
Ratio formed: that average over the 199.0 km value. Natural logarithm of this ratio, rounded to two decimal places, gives 0.23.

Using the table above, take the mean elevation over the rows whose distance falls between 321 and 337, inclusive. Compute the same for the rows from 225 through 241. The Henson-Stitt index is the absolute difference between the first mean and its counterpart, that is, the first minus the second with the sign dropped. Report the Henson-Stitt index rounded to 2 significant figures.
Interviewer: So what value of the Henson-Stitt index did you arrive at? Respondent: 1.1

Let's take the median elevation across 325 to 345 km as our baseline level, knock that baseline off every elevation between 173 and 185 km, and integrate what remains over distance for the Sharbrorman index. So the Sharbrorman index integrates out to -11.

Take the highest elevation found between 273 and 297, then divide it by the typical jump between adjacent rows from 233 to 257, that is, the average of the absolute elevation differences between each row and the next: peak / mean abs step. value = 17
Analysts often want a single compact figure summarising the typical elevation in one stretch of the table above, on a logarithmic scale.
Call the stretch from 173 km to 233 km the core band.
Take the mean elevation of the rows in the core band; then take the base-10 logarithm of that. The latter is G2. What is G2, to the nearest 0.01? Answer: 0.56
